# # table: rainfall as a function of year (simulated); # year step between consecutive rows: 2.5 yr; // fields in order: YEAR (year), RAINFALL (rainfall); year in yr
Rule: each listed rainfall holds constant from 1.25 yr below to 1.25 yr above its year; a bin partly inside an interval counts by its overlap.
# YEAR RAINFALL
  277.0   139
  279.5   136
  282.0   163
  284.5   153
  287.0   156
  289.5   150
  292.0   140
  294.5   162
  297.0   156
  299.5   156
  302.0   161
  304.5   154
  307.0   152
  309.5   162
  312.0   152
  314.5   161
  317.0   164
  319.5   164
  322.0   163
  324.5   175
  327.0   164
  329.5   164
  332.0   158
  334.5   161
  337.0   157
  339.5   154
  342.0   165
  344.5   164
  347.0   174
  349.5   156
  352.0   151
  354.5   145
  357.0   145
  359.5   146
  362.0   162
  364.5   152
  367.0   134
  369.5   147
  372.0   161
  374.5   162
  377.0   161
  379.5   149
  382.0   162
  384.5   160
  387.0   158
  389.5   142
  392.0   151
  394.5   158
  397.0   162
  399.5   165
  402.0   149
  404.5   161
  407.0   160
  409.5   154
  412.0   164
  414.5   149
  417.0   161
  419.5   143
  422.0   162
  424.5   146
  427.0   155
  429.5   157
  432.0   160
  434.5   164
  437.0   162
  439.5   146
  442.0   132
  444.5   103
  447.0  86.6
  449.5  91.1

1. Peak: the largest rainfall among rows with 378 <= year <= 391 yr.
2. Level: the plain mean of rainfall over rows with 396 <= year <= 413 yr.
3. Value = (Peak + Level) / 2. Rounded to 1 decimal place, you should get 160.6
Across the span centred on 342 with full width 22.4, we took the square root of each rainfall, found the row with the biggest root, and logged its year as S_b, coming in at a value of 347.0 yr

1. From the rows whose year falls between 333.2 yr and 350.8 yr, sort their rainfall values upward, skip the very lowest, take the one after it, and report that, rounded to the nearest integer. 156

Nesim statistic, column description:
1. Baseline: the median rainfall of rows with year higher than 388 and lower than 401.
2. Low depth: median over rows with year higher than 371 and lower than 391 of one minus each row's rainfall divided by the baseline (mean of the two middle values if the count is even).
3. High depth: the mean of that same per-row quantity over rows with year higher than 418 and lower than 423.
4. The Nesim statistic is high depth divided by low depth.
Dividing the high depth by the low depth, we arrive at -2.2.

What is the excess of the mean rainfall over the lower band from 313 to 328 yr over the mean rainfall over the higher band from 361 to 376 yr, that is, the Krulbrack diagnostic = 12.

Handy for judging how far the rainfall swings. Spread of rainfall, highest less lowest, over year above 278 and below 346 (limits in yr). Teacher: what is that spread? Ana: 39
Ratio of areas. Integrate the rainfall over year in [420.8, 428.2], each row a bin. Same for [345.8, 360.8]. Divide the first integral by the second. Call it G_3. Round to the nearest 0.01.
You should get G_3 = 0.50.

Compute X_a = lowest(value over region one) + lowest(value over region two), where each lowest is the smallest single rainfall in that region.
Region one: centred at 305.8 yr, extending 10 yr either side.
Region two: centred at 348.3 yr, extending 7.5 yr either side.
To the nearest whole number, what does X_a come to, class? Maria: 297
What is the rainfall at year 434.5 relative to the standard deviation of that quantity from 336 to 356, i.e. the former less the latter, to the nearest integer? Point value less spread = 155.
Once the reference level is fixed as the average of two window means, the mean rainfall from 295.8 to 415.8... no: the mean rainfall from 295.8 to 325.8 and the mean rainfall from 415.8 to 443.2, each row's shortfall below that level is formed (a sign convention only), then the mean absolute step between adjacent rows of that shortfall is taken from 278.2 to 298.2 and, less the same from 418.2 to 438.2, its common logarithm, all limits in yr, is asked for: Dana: 0.6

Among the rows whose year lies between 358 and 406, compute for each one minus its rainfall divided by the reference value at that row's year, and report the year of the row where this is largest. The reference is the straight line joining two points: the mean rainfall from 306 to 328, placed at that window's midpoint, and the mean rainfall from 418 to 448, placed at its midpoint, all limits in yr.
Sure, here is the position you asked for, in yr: 367.0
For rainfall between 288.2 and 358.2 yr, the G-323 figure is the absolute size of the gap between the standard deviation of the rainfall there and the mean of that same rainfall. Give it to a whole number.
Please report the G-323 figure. 150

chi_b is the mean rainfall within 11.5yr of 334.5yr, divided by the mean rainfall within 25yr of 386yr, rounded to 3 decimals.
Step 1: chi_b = 1.045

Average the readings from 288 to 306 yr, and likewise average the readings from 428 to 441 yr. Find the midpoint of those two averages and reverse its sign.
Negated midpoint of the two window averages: -156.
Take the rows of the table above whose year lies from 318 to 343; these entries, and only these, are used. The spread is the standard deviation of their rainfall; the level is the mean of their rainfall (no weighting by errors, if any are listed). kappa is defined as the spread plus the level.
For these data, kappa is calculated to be 168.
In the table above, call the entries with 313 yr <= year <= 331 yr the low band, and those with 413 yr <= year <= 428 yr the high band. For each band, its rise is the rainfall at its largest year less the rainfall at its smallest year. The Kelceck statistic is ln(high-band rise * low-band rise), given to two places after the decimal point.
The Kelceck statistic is 2.89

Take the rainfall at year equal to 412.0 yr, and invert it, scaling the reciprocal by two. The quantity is 0.0122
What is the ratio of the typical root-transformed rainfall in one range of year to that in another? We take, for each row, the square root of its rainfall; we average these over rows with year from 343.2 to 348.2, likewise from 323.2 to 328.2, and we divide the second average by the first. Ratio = 1.00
